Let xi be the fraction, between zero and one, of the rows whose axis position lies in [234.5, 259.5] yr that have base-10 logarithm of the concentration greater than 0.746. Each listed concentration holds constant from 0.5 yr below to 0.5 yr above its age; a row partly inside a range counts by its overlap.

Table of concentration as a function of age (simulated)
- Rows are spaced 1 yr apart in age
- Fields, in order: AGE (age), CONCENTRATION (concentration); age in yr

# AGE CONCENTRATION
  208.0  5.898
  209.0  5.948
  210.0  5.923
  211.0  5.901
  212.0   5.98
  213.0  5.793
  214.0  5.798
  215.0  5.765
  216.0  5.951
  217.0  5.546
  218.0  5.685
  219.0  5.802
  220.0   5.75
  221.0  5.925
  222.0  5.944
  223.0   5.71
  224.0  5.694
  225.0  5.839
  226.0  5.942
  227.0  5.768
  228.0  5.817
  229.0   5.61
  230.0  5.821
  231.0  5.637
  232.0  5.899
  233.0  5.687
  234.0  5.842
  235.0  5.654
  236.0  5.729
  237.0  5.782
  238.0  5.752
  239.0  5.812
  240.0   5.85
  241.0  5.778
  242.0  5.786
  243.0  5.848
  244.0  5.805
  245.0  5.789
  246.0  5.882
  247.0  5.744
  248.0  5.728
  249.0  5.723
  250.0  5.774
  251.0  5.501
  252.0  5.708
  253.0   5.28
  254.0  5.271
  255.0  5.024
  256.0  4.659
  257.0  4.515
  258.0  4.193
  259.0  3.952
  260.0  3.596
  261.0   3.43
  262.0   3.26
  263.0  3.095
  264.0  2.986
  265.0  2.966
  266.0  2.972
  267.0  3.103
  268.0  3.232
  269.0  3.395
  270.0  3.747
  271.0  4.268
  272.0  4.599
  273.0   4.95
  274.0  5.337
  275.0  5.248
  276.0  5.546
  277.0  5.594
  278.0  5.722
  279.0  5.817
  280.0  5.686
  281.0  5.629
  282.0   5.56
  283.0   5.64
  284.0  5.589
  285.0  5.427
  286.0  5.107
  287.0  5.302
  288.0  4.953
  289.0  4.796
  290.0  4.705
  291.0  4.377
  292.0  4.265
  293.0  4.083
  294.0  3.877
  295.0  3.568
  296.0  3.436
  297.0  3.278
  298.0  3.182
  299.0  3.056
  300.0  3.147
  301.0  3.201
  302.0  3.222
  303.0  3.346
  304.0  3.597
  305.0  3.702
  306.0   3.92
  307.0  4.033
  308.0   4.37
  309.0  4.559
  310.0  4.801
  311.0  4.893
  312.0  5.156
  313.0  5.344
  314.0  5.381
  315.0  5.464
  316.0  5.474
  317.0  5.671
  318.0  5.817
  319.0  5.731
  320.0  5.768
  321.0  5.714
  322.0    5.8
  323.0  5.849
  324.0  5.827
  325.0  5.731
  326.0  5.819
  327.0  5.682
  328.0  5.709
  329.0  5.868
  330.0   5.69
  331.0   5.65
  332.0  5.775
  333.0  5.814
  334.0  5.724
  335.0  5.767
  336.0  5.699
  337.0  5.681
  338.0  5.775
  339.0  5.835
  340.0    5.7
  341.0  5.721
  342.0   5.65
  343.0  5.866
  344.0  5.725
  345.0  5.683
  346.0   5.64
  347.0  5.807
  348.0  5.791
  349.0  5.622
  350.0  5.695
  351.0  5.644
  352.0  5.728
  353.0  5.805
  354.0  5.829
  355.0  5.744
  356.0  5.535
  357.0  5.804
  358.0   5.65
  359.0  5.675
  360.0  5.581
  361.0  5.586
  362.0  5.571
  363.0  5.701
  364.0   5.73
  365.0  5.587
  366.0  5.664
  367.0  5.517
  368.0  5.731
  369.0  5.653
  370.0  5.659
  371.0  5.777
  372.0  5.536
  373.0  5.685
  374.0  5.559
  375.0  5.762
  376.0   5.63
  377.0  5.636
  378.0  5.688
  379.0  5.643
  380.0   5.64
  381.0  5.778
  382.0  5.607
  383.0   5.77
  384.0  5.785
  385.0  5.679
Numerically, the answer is 0.7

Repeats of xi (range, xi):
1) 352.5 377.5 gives 0.8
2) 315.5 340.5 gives 1.0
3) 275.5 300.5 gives 0.3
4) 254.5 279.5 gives 0.1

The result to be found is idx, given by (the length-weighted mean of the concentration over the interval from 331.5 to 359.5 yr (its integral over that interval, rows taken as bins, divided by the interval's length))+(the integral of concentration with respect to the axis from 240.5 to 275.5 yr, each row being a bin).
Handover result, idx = 168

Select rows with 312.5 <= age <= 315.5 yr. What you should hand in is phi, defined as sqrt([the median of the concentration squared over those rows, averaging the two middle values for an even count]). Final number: 5.38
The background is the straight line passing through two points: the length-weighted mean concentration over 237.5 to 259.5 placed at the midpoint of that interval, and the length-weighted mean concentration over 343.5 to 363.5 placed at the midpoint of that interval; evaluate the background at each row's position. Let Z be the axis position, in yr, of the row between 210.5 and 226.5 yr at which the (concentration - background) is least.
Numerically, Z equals 217.0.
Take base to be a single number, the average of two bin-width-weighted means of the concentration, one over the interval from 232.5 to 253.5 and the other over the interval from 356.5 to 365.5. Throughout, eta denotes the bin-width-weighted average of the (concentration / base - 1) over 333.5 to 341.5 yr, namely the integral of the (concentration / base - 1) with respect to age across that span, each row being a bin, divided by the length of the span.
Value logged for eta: 0.008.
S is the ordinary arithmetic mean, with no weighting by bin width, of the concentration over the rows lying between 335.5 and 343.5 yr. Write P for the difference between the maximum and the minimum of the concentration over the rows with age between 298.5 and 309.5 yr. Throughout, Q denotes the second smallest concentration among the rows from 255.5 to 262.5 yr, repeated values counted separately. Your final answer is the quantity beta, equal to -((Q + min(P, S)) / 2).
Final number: -2.5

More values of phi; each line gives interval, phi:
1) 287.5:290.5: 4.80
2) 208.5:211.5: 5.92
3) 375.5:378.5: 5.64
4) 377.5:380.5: 5.64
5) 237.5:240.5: 5.81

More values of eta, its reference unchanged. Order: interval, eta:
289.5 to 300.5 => -0.346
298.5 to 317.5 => -0.239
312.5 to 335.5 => 0.001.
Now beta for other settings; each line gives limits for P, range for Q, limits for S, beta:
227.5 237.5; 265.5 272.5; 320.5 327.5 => -1.7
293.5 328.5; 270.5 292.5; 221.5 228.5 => -3.5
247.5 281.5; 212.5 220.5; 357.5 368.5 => -4.3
